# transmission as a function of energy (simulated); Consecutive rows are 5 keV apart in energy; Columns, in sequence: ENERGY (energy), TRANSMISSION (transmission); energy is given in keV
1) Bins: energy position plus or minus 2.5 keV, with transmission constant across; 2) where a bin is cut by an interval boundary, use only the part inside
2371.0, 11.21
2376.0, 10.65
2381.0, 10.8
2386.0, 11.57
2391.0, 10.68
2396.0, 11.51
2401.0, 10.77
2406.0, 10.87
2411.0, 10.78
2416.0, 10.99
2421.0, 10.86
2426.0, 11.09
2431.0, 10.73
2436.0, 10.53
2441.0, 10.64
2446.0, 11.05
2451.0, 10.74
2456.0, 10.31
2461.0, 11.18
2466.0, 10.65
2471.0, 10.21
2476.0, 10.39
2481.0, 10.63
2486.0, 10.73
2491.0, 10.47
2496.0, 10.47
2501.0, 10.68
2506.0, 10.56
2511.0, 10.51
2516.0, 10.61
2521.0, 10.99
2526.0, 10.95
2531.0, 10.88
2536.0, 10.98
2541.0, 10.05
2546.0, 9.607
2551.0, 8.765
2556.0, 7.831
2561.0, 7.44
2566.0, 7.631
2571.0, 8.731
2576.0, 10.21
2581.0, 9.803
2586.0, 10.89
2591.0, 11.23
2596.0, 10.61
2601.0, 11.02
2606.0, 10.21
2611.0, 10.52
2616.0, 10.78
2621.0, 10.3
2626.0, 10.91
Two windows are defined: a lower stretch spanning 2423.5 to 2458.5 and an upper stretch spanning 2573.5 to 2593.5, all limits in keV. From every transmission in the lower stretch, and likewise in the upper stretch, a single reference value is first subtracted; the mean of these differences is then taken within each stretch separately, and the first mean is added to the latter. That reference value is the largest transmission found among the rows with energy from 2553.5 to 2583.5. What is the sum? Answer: 0.84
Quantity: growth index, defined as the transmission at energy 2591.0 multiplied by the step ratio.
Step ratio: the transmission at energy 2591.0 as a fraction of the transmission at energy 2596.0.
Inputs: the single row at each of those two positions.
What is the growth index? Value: 11.9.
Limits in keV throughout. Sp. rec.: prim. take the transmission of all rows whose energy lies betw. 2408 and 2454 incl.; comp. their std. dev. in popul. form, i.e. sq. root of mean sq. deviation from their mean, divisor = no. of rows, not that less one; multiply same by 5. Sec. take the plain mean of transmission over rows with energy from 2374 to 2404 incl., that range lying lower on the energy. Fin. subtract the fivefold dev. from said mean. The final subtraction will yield 10.1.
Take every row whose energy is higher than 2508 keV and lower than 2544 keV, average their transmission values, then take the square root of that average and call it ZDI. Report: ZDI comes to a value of 3.27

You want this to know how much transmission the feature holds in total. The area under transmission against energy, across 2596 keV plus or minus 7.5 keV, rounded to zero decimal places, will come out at 164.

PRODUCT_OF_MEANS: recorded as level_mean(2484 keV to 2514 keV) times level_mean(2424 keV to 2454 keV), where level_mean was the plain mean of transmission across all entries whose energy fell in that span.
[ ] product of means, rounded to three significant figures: 114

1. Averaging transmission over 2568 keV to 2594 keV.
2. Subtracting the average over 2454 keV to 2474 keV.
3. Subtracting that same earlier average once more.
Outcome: -11.0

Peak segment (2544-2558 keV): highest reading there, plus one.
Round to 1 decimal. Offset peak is 10.6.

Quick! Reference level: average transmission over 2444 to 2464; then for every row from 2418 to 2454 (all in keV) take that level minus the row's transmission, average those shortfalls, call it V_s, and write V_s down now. 0.01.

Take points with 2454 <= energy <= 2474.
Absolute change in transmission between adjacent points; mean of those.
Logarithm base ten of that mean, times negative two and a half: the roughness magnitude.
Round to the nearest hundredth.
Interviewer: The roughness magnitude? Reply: 0.53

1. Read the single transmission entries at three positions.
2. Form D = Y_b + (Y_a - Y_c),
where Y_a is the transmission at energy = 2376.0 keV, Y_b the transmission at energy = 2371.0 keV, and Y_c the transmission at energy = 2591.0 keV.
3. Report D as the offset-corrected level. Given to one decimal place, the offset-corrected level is 10.6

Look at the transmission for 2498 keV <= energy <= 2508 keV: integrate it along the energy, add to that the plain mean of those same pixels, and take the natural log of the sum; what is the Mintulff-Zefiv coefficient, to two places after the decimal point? 4.76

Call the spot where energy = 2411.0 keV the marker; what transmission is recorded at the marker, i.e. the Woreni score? 10.78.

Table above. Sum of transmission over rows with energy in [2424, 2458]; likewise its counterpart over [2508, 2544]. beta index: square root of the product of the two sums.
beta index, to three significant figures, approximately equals 75.0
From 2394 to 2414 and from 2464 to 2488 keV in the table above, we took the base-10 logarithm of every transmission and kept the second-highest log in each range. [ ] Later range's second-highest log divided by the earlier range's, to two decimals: 0.99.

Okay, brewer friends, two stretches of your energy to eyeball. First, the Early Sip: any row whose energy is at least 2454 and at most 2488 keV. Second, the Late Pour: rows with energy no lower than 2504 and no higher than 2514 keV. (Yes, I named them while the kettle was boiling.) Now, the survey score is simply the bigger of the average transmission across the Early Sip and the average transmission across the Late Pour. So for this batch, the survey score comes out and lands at 10.59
